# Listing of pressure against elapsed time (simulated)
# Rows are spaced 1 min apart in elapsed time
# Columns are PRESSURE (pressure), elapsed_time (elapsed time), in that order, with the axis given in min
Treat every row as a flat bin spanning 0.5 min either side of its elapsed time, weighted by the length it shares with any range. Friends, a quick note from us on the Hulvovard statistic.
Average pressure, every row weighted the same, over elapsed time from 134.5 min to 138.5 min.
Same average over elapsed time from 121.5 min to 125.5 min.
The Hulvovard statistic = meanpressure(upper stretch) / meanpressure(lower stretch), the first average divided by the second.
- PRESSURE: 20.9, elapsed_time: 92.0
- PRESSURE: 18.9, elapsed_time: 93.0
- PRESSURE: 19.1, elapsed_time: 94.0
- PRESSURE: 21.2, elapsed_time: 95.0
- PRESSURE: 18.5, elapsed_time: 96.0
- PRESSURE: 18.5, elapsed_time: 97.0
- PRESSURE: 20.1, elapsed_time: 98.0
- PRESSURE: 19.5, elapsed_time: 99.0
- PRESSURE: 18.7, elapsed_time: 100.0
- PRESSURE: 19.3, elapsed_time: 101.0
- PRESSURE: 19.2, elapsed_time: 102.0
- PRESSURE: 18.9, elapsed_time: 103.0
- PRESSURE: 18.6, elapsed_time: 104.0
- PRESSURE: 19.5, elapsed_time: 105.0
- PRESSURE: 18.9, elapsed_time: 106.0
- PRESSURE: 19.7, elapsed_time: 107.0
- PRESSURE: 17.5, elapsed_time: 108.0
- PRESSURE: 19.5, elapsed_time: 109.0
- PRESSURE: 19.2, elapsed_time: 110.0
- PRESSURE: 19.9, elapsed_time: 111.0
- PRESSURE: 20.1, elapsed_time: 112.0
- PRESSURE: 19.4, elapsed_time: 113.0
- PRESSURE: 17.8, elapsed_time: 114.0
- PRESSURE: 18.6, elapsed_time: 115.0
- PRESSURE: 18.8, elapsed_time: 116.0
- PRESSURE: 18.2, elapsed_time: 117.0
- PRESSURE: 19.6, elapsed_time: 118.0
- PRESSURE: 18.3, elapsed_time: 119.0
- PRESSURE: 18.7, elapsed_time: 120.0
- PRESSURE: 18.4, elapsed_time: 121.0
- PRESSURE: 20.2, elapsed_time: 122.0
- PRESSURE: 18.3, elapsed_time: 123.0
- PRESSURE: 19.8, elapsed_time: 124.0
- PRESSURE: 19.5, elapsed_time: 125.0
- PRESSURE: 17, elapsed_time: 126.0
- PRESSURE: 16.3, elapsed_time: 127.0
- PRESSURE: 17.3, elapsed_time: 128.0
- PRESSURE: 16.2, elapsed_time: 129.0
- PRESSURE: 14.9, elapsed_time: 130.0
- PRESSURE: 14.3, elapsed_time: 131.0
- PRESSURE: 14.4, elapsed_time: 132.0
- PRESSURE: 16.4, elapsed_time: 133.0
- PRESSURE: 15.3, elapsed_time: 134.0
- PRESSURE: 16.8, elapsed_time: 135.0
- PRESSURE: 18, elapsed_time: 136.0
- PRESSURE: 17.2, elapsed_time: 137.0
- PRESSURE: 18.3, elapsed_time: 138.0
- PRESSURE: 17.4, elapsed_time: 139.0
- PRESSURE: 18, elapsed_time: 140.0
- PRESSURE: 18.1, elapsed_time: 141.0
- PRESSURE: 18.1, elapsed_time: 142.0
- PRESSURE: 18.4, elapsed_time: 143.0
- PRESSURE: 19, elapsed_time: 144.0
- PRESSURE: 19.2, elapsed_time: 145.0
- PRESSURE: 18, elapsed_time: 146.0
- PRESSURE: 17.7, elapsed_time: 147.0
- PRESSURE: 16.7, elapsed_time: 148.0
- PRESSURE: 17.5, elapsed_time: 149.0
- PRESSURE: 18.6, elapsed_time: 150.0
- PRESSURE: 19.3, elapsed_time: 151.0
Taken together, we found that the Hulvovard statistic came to 0.904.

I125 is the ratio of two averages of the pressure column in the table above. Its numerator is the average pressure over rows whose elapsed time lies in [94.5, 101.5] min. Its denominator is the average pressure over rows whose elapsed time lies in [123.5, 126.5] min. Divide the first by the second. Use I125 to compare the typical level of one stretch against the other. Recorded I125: 1.034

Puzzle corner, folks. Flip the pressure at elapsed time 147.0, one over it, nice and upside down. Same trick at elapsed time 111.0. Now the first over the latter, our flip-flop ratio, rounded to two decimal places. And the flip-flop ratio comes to 1.12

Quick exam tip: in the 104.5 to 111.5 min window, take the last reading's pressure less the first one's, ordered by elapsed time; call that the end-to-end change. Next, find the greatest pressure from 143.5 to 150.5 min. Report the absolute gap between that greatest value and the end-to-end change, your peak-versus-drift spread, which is 18.8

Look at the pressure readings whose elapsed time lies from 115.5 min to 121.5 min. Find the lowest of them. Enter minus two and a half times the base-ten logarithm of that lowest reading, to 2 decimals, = -3.15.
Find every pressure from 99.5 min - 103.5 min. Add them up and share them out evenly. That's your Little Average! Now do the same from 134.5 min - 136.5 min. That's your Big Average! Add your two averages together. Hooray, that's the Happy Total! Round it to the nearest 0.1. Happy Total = 36.4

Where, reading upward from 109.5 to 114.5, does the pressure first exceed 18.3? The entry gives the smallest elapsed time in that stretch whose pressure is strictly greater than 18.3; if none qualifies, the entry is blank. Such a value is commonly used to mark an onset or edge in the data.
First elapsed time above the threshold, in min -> 110.0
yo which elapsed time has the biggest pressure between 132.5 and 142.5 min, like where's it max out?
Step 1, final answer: 138.0 min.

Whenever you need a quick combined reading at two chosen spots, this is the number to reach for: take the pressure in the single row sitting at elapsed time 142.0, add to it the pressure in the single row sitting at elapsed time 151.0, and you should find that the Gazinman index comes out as 37.4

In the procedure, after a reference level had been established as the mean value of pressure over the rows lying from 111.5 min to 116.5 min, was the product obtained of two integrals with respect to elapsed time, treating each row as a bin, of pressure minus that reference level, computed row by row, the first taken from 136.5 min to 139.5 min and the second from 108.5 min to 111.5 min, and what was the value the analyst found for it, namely -7.0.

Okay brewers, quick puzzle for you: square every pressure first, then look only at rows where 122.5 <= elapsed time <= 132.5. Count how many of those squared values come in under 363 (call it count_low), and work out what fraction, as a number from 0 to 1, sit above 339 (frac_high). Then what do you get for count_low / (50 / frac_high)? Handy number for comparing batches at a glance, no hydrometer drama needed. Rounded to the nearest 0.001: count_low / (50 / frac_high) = 0.032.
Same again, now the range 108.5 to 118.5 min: 0.064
